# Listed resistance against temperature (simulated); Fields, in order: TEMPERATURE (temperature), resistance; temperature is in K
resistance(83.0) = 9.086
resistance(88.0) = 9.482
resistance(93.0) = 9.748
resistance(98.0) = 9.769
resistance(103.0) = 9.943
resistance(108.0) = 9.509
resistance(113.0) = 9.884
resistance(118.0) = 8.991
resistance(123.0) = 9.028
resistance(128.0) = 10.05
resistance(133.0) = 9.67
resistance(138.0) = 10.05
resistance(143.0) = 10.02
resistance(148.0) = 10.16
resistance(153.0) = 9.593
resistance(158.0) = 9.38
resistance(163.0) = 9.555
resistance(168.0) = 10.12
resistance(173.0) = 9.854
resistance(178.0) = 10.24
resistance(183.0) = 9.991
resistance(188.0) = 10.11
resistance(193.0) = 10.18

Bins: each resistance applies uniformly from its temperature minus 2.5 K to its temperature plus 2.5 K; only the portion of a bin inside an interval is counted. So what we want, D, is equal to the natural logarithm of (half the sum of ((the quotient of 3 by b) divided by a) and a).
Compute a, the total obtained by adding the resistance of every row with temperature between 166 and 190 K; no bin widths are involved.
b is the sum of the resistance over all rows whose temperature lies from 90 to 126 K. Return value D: 3.23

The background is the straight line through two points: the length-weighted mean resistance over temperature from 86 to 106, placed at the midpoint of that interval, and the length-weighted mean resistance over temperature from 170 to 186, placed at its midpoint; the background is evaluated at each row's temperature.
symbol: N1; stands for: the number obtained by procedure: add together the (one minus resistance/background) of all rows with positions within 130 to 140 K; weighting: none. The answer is 0.00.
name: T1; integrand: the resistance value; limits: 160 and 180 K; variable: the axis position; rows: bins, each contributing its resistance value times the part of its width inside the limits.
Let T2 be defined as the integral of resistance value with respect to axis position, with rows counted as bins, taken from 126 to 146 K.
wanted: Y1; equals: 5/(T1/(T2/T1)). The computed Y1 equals 0.025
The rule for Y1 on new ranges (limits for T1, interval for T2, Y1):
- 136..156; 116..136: 0.024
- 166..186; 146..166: 0.024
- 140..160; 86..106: 0.025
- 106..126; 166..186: 0.029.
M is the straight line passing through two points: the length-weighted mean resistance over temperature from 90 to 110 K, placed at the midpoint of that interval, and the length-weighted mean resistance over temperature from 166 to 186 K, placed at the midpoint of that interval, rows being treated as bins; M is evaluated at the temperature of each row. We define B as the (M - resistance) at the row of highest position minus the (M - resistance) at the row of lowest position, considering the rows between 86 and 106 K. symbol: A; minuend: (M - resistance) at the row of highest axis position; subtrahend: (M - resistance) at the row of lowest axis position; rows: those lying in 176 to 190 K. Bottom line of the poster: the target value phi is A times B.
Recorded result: -0.07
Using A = 0.2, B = -0.4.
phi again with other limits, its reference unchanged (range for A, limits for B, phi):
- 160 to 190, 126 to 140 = -0.02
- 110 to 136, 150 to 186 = -0.08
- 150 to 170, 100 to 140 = -0.02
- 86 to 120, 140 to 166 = 0.34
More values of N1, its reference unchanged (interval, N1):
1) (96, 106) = -0.02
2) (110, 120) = 0.08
